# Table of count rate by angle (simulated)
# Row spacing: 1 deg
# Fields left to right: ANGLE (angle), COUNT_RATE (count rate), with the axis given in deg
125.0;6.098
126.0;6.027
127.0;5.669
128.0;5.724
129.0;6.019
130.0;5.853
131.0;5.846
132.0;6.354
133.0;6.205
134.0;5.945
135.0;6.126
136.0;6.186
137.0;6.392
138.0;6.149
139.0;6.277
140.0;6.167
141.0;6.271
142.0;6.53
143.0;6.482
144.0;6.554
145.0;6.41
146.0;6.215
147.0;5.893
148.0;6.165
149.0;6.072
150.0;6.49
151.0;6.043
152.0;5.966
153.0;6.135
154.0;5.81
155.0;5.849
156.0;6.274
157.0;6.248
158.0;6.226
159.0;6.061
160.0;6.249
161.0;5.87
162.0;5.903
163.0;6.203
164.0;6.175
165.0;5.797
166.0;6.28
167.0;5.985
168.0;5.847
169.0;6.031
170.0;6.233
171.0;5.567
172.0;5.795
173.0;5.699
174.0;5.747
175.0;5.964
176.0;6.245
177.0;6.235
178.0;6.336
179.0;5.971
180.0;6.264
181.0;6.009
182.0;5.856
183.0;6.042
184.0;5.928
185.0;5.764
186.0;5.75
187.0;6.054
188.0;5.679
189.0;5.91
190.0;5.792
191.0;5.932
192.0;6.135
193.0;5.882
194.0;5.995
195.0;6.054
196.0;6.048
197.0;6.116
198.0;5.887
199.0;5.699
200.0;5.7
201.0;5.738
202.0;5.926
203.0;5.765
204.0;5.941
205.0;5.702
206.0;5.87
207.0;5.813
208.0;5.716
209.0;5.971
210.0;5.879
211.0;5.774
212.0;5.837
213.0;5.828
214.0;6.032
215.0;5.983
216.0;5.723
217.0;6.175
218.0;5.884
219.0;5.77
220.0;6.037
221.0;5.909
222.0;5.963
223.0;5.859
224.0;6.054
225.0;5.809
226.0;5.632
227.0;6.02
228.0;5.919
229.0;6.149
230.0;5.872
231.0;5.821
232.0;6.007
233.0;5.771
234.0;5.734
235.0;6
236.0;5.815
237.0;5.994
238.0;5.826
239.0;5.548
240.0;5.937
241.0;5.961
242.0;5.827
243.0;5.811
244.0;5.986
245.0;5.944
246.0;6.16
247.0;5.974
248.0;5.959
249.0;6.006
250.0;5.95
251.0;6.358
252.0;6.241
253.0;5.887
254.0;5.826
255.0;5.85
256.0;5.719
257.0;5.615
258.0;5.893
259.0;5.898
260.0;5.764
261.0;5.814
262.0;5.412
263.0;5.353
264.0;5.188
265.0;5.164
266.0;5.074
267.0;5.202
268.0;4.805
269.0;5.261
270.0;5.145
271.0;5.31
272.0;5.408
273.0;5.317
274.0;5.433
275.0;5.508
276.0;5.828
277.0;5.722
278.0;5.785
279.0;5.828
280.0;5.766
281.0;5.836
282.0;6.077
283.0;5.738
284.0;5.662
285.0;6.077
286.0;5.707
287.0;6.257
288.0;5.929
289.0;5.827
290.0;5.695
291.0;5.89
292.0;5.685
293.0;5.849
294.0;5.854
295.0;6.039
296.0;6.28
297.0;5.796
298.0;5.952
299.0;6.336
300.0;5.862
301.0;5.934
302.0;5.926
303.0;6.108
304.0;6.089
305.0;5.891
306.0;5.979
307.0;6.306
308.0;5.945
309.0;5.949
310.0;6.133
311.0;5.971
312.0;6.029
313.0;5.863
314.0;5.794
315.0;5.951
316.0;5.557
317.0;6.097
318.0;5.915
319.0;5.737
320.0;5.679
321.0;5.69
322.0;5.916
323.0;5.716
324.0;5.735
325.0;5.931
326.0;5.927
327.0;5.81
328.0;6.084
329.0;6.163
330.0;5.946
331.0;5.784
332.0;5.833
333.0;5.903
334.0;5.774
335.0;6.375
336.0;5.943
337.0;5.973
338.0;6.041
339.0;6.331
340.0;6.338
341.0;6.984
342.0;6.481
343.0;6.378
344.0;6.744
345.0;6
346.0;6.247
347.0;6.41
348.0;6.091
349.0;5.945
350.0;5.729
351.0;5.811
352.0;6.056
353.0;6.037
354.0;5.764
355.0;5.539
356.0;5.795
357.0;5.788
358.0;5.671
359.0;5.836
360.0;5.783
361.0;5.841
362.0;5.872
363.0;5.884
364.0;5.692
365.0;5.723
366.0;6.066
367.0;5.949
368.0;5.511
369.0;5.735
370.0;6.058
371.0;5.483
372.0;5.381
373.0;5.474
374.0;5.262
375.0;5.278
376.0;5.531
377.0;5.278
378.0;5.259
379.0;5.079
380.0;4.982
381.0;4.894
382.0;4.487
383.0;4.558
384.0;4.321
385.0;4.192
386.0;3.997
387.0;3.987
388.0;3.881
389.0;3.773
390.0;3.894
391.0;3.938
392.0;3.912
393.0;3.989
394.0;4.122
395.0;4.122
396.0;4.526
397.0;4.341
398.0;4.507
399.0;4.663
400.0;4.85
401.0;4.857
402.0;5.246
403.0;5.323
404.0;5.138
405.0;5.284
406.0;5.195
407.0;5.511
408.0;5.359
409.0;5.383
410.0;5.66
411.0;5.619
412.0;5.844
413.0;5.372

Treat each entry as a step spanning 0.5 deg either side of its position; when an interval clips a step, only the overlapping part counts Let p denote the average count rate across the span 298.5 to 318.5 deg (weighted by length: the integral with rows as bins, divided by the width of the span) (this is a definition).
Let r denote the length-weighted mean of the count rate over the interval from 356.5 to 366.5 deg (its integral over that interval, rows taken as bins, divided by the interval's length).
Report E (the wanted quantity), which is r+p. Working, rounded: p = 5.98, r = 5.82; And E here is 11.8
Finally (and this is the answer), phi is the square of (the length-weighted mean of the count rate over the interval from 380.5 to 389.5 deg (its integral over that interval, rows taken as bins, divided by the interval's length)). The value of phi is 17.9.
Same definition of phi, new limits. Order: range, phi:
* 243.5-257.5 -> 35.6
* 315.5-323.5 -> 33.5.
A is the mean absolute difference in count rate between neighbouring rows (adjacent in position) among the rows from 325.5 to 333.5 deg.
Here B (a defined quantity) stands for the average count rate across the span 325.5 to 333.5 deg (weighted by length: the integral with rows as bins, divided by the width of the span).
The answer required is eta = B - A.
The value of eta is 5.79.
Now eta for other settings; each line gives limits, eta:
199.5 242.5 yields 5.70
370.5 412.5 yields 4.67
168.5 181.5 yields 5.78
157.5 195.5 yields 5.78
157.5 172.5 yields 5.75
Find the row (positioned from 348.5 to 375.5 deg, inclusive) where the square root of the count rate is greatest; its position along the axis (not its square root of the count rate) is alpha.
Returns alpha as 366.0 deg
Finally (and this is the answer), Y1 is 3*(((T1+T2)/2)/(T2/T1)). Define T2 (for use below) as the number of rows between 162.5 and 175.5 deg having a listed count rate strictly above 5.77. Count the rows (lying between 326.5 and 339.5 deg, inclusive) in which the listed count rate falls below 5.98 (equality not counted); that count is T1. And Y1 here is 21.6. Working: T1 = 8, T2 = 10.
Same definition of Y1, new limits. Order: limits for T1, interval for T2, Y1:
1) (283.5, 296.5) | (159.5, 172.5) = 23.6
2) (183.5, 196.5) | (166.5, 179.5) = 21.6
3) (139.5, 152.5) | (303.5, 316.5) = 3.5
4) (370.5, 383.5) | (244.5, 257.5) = 42.5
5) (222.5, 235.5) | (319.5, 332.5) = 22.7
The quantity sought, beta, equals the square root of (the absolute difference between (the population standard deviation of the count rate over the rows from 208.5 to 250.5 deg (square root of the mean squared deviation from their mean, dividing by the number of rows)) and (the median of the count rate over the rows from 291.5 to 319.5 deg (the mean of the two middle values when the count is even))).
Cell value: 2.41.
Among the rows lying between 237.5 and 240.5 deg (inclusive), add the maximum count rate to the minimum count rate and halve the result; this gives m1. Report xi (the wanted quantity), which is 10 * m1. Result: 57.4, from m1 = 5.74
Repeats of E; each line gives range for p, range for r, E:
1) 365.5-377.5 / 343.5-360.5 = 11.5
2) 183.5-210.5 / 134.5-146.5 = 12.2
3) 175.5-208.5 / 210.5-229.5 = 11.8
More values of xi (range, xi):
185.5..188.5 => 58.7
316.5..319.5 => 59.2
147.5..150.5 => 62.8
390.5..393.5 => 39.5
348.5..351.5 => 58.4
